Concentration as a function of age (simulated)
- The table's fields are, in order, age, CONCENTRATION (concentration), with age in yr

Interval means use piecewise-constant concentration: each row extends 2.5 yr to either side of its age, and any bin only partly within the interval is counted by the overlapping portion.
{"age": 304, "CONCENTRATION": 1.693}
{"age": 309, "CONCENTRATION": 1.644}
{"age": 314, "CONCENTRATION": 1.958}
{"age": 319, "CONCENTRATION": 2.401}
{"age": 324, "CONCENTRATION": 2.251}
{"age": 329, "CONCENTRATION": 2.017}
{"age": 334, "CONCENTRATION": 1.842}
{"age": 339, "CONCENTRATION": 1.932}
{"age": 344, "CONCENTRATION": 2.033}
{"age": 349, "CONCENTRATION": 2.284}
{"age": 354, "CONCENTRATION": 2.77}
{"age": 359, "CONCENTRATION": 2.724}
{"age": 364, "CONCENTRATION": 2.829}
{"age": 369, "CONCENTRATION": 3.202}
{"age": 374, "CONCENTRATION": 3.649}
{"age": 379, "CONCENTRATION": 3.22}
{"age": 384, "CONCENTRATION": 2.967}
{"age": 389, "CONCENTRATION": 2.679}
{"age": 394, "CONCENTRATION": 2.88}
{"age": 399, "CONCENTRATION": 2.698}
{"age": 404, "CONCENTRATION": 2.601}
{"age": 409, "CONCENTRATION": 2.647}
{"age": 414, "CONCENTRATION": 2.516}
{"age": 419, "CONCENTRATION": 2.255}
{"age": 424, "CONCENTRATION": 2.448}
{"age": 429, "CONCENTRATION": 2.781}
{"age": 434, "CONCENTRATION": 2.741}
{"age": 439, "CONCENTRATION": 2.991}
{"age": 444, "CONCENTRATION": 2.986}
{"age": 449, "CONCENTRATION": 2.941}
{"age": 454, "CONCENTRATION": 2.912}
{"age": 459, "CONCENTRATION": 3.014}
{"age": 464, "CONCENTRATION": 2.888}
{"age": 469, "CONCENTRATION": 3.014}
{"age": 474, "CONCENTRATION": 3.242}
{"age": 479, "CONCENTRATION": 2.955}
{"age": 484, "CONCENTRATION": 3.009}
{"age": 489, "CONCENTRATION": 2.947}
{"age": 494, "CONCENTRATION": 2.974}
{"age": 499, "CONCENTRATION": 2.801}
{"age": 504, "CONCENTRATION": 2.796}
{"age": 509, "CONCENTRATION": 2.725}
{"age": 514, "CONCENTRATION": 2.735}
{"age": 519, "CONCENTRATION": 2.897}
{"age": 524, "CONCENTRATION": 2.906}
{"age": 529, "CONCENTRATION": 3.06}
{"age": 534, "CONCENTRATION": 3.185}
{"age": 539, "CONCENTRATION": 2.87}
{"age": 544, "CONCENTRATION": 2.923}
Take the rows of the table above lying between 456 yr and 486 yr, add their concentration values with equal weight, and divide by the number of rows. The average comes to 3.02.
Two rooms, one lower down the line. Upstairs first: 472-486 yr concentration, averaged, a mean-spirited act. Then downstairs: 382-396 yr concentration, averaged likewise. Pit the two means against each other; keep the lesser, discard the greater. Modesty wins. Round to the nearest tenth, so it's 2.8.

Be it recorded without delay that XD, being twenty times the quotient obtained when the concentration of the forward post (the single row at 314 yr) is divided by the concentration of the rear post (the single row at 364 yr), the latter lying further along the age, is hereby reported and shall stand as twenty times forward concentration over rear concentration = 13.8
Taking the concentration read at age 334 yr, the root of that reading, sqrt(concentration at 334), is 1.36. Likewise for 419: 1.50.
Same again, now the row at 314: 1.40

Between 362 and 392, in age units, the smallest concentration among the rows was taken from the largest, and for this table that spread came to 1.0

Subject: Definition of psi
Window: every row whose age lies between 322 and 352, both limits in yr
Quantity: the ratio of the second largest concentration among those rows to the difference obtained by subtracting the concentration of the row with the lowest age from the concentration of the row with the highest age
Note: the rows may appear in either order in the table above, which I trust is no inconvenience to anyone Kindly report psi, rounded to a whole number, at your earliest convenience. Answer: 68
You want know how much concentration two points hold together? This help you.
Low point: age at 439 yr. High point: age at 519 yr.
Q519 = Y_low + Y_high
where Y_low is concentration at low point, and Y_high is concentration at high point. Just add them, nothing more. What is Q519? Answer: 5.9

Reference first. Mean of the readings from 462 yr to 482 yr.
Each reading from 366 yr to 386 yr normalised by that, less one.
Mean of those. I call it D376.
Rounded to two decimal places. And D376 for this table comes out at 0.08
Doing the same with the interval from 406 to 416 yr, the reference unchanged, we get -0.15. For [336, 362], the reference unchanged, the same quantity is -0.22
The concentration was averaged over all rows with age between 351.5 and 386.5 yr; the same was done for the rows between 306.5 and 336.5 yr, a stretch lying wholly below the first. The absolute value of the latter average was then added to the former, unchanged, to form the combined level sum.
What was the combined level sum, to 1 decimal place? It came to 5.1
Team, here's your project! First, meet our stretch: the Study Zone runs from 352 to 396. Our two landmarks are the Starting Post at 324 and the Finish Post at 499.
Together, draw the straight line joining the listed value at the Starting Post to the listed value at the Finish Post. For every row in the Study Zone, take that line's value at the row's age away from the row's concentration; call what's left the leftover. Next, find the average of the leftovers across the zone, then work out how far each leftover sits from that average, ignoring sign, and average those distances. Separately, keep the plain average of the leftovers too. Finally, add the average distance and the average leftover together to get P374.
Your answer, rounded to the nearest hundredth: 0.83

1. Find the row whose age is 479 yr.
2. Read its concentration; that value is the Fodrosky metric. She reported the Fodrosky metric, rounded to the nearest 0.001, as 2.955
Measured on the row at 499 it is 2.801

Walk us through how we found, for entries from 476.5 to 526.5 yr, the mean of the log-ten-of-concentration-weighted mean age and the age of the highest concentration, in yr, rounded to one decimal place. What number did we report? 492.6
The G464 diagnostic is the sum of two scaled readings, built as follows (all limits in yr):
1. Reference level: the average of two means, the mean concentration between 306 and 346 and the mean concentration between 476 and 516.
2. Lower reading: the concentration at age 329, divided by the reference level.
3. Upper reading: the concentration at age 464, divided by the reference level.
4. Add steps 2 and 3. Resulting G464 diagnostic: 2.01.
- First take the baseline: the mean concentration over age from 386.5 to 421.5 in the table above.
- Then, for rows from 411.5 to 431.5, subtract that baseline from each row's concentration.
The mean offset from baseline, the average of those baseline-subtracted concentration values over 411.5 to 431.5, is -0.11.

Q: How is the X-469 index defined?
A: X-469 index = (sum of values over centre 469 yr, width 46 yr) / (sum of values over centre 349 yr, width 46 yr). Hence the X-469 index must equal 1.24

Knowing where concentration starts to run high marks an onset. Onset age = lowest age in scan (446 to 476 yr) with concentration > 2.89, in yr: 449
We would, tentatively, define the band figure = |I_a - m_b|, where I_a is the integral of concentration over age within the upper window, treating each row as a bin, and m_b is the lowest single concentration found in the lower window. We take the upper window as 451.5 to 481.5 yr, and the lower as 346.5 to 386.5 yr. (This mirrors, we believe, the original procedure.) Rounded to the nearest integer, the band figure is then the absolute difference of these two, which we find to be 88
